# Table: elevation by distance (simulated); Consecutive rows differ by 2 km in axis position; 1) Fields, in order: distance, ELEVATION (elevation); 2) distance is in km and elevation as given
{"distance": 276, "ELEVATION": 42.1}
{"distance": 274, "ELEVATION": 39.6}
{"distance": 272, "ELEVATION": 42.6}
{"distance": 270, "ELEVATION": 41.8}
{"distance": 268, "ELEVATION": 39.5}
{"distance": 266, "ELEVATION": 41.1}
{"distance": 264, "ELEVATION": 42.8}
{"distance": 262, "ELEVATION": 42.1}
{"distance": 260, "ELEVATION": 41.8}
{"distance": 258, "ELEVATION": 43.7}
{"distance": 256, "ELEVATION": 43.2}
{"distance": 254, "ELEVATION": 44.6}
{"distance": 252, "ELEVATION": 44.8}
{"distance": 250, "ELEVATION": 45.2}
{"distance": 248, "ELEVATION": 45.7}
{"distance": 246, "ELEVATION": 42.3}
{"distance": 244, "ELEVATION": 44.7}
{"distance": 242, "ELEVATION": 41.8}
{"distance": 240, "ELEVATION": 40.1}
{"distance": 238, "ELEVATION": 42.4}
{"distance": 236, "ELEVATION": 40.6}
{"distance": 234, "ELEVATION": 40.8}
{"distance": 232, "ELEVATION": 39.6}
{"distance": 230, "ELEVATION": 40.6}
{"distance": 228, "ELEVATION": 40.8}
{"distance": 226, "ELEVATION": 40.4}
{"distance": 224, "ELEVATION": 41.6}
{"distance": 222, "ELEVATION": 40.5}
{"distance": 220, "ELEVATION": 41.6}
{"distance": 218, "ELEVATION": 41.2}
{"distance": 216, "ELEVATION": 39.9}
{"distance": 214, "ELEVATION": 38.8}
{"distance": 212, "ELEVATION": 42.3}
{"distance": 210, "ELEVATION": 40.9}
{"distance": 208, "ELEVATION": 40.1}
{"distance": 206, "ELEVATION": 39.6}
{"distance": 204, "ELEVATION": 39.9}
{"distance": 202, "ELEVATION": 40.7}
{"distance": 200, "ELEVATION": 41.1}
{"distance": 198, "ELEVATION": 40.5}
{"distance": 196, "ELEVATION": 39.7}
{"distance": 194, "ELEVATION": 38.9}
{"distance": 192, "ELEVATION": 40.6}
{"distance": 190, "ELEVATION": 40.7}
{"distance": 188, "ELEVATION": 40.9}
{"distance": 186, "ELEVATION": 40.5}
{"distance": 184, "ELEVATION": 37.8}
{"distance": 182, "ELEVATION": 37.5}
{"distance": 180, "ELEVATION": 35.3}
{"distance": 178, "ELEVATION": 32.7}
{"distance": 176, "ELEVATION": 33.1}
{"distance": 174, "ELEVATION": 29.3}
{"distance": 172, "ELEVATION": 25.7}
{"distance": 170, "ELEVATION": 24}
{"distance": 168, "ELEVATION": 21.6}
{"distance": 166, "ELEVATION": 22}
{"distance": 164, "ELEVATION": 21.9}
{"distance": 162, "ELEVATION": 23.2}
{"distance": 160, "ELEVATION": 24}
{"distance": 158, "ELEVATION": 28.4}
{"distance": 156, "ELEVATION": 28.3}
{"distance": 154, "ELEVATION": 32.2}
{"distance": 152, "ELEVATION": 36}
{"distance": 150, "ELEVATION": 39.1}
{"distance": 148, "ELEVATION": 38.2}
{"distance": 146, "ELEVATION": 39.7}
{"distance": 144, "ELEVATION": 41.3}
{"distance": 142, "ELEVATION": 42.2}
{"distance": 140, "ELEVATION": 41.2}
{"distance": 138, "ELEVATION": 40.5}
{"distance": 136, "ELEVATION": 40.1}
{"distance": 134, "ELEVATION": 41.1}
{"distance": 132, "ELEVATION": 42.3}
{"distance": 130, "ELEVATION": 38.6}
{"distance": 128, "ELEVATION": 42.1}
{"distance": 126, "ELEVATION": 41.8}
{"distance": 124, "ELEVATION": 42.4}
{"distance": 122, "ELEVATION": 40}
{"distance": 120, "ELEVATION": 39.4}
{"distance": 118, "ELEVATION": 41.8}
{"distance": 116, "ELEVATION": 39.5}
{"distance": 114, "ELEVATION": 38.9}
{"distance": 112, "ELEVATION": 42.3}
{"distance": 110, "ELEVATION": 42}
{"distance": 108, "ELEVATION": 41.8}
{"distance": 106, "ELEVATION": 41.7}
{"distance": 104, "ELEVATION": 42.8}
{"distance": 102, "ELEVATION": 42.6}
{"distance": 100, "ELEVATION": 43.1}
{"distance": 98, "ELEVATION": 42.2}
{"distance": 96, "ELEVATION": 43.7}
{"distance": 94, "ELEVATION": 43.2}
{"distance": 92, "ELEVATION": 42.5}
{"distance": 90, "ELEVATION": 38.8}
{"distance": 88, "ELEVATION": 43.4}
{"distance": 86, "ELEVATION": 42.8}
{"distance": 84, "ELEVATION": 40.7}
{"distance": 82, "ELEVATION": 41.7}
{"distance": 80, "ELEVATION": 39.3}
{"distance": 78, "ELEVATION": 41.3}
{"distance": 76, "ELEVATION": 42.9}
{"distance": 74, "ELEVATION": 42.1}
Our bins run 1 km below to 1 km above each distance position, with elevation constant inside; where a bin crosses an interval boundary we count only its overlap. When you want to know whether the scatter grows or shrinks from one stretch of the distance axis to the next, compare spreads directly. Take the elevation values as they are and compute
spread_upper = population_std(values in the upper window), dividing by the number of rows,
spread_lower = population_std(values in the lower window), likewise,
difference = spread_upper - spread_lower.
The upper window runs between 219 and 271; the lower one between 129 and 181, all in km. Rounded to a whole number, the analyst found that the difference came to -6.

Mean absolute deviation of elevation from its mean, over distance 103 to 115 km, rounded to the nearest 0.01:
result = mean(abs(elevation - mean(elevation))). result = 0.89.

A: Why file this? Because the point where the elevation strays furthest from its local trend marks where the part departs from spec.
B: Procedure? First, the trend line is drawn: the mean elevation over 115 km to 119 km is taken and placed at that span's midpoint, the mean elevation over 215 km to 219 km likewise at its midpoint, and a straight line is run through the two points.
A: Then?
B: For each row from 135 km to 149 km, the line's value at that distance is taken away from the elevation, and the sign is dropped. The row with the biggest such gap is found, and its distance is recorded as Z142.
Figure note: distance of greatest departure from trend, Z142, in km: 148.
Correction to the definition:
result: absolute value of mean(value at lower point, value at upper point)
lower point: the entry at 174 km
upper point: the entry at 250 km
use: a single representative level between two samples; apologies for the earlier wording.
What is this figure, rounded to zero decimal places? 37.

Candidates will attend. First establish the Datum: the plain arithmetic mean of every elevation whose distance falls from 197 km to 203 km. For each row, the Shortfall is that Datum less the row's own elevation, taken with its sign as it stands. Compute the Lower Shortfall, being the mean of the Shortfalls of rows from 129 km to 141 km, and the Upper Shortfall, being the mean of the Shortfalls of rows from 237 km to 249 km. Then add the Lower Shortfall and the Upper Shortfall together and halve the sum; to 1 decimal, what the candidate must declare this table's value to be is -1.0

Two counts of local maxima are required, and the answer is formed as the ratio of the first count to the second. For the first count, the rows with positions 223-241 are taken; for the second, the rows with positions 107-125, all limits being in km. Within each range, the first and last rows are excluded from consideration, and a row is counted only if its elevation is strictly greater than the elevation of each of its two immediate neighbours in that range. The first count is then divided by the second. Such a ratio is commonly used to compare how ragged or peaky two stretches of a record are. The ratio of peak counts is 1.5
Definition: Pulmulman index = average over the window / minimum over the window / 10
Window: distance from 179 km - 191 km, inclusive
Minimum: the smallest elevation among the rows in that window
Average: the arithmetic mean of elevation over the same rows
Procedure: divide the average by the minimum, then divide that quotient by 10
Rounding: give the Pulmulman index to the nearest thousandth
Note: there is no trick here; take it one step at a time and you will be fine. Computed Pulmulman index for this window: 0.110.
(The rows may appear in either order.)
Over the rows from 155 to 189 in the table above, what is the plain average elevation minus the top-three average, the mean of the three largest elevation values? -10.0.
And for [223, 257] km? -2.9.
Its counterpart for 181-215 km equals -1.4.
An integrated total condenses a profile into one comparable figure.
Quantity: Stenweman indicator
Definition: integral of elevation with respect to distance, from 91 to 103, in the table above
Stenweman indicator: 515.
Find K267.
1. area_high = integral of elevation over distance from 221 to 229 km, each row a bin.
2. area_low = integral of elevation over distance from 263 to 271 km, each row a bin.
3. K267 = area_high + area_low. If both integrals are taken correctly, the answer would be 657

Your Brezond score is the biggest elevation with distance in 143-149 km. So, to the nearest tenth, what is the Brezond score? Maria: 41.3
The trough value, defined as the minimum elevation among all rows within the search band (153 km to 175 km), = 21.6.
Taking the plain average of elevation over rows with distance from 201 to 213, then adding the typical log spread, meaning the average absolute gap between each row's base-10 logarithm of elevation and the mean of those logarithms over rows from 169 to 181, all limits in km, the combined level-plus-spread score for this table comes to 40.6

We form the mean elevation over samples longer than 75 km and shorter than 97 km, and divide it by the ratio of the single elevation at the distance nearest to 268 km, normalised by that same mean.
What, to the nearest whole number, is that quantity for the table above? 44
